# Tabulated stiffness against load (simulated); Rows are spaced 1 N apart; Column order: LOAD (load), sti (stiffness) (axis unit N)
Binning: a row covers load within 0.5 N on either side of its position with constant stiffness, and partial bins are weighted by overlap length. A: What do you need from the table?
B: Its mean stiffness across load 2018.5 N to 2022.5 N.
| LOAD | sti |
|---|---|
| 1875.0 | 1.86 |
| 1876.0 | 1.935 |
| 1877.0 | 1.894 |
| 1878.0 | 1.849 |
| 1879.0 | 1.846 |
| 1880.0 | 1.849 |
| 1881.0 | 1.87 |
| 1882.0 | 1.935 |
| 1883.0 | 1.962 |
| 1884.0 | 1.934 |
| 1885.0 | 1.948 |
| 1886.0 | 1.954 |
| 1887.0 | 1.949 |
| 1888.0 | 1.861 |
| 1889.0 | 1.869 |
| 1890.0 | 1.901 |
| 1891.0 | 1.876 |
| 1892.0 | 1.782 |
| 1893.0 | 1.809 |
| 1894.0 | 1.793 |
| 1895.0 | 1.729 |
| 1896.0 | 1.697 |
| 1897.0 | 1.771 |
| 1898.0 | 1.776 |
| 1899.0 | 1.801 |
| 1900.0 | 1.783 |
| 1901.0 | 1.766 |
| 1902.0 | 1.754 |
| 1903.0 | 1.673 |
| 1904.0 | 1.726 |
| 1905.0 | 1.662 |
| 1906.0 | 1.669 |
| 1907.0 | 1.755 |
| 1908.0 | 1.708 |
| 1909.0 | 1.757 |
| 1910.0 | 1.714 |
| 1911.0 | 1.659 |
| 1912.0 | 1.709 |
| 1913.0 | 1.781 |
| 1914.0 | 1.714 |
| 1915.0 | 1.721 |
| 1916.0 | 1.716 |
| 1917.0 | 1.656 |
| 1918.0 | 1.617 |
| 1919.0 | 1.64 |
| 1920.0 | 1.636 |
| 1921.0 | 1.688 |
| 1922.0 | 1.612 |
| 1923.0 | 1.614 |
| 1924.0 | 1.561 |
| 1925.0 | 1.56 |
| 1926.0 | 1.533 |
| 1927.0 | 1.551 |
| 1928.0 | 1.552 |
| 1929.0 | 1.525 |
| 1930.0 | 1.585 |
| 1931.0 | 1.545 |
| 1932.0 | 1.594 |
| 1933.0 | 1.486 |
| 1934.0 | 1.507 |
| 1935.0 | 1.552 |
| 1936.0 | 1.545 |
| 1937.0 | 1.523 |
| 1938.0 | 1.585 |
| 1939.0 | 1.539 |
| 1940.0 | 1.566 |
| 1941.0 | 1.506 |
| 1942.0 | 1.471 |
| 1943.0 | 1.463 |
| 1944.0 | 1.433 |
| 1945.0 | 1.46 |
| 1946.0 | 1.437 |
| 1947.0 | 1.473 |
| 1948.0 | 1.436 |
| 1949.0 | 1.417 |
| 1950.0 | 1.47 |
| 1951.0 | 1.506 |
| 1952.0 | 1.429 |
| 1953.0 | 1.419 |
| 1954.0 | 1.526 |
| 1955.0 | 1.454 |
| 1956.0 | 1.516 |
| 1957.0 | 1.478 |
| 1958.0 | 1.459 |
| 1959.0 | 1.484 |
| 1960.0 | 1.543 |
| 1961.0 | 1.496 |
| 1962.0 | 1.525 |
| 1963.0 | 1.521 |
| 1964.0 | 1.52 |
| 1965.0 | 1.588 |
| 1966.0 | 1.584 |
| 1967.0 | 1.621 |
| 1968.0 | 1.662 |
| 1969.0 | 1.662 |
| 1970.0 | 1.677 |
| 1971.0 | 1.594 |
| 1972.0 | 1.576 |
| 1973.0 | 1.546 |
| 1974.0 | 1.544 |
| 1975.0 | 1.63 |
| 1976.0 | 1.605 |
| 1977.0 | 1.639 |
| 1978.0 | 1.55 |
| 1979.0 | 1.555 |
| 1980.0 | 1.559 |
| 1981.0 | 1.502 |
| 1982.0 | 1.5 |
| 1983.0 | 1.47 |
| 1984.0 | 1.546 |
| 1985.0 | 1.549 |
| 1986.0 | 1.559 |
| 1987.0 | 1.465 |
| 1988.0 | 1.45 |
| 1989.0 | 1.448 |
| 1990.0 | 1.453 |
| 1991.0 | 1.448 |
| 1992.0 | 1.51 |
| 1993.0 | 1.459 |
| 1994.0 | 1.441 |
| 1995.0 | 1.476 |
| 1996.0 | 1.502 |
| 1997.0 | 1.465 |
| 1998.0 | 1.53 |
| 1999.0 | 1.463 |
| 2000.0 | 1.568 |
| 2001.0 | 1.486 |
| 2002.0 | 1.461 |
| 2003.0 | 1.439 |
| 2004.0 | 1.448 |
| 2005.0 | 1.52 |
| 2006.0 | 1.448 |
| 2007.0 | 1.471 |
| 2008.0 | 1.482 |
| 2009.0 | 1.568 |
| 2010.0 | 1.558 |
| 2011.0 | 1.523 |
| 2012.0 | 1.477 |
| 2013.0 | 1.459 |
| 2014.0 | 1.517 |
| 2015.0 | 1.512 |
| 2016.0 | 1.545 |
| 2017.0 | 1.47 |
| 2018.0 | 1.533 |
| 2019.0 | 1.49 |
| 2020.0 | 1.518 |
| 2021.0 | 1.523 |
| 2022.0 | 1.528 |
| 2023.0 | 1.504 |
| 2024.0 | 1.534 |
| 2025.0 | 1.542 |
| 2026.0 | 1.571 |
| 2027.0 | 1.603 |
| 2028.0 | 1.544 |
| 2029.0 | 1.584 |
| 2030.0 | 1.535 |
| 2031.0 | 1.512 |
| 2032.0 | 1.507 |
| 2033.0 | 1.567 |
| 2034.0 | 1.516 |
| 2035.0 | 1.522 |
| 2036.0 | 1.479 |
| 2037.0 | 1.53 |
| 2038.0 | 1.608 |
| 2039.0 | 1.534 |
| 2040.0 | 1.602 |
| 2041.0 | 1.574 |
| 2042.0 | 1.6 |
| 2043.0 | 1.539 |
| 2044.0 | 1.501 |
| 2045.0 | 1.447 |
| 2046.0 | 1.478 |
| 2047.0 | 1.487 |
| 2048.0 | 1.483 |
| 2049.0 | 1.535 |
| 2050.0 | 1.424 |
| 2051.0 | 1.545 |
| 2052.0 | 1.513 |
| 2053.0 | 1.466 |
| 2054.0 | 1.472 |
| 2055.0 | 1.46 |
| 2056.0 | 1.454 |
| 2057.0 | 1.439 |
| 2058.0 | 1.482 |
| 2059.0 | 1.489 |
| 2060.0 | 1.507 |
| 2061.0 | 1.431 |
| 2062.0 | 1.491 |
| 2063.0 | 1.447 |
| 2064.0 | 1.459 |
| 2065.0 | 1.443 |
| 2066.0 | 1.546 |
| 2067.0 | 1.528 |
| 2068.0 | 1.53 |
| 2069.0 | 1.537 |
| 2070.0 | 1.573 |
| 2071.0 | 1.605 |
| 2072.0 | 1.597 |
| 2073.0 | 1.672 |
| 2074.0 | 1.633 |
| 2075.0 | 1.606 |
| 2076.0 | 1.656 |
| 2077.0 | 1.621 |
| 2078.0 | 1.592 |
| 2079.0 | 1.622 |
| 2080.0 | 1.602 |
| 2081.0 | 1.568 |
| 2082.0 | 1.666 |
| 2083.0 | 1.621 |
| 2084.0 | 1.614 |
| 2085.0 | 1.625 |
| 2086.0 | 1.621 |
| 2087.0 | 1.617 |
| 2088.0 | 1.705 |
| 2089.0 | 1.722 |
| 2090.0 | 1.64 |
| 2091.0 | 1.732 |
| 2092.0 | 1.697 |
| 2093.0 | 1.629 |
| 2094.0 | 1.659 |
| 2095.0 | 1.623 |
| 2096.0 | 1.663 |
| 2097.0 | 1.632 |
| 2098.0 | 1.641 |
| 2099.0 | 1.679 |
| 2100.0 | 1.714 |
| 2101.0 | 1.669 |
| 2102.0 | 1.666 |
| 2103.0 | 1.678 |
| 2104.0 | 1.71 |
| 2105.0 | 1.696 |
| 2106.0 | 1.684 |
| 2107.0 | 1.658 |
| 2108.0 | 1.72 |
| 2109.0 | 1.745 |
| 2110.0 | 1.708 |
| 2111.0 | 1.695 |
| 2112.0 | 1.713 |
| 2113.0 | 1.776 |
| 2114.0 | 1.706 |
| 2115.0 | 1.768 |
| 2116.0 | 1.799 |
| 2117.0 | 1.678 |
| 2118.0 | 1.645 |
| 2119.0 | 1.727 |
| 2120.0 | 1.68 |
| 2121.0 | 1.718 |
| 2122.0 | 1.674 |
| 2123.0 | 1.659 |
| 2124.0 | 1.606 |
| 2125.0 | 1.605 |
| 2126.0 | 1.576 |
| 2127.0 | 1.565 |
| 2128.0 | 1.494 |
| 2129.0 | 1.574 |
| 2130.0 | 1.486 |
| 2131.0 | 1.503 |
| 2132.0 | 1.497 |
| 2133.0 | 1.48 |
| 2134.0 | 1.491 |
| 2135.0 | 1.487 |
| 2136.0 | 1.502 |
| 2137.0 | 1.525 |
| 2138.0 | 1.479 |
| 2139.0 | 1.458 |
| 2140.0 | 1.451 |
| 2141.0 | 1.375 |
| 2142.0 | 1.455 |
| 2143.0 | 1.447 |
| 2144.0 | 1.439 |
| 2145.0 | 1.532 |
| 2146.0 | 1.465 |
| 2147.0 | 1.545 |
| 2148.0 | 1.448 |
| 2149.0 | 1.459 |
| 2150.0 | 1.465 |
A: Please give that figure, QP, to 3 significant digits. 1.51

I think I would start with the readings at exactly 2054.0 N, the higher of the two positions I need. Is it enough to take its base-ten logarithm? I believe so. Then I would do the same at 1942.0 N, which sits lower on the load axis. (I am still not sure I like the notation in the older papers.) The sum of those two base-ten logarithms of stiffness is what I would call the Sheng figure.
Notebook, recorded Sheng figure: 0.336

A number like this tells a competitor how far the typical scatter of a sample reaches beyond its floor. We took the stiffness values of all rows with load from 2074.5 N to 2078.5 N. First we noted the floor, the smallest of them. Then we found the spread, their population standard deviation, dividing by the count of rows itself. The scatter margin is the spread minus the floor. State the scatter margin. -1.57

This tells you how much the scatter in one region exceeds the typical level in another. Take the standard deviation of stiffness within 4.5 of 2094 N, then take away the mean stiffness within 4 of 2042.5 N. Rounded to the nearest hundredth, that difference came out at -1.50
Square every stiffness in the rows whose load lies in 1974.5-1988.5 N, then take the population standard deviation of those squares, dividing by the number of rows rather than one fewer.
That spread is 0.17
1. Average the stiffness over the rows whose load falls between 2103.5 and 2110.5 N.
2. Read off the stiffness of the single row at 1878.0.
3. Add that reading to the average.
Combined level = 3.55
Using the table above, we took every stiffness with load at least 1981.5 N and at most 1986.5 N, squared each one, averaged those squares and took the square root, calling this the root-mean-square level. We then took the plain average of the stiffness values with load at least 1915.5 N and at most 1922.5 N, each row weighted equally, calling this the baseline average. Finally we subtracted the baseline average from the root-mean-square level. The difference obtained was -0.13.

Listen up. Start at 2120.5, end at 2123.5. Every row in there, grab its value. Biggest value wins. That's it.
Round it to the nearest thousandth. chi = 1.718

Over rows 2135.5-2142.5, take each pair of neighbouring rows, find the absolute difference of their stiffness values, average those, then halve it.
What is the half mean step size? 0.0211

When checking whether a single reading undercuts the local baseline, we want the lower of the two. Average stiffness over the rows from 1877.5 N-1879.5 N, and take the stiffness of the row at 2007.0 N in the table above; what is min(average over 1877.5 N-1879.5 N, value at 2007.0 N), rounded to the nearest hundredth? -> 1.47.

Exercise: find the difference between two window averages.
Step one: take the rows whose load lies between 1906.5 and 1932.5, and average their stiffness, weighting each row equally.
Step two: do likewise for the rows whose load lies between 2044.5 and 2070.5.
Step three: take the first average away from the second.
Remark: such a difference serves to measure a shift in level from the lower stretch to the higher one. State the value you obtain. -0.16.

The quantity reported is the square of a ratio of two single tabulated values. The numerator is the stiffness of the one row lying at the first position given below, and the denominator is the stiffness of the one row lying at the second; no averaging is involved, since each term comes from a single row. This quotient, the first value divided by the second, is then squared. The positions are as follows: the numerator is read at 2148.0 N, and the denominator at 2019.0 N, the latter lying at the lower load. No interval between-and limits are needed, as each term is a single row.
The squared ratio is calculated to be 0.94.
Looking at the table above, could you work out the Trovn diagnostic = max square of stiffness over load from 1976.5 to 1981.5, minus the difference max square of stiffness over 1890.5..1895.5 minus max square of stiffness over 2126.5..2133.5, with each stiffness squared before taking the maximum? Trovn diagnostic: 1.6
